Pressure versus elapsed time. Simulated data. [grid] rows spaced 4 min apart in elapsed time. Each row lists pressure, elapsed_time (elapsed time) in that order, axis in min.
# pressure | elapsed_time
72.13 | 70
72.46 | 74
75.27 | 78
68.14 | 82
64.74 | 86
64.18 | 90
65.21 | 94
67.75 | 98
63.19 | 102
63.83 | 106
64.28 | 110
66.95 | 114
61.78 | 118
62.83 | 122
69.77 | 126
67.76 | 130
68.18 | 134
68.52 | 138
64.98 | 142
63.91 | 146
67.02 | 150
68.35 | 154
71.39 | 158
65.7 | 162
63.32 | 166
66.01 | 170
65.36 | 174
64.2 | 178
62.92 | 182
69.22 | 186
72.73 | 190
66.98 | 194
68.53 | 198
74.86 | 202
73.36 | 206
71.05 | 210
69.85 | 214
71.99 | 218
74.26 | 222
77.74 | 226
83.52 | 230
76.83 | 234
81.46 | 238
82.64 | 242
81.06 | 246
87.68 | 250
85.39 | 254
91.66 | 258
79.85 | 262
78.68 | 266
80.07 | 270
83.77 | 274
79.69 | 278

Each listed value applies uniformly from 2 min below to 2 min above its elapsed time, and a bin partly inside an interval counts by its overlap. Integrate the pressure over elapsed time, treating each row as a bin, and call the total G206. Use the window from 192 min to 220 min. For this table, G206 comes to 1986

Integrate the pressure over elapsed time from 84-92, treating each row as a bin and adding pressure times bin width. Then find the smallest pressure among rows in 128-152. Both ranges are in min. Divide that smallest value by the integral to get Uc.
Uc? 0.124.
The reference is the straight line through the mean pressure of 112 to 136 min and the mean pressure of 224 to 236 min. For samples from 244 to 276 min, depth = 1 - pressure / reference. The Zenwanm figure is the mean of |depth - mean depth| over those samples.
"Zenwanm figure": 0.049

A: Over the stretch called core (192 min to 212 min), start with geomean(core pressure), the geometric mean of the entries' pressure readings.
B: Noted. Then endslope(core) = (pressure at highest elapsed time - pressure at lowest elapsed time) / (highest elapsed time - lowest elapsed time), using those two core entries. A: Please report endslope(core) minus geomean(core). -71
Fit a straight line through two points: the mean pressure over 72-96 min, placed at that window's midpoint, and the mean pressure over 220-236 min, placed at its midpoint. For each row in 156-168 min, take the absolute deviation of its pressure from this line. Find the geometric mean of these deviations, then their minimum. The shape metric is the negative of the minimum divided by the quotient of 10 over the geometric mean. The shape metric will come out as -1.1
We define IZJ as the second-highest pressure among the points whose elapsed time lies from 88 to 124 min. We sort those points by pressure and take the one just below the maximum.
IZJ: 66.95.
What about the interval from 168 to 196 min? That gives 69.22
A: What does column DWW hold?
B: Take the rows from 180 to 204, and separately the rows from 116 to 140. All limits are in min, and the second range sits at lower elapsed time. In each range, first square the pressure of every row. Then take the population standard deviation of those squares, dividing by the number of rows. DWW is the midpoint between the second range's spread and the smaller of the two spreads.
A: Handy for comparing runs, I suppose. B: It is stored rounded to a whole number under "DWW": 397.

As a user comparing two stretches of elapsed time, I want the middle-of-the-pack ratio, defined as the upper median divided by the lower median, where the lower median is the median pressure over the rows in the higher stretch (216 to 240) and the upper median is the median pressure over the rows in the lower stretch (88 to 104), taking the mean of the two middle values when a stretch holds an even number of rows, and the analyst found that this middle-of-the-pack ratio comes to 0.84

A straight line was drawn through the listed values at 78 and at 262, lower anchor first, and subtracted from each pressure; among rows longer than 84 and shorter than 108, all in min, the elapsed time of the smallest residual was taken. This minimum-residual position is 102 min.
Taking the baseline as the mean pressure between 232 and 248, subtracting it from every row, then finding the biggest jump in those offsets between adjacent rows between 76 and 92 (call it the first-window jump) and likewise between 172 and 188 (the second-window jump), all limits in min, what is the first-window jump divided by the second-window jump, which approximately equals 1.1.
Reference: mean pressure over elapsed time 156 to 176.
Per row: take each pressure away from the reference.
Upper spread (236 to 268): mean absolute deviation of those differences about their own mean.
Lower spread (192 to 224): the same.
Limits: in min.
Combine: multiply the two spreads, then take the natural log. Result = 2.1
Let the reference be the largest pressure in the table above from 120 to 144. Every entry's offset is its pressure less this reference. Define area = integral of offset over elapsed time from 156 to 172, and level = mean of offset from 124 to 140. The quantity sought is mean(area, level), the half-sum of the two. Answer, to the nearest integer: -26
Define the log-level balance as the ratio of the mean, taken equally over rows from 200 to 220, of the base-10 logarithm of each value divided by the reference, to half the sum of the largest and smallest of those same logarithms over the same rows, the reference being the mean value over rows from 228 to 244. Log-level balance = 1.01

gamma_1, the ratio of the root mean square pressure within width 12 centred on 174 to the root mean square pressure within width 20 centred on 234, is 0.81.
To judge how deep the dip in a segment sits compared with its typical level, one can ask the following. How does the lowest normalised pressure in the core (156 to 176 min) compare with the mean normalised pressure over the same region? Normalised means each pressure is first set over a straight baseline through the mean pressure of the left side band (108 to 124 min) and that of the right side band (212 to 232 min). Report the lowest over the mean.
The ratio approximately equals 0.954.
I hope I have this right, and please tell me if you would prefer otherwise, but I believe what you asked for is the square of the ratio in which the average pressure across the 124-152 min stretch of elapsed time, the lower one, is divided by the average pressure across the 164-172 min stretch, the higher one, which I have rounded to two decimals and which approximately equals 1.08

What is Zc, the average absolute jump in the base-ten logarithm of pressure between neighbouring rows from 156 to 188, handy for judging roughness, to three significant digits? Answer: 0.0189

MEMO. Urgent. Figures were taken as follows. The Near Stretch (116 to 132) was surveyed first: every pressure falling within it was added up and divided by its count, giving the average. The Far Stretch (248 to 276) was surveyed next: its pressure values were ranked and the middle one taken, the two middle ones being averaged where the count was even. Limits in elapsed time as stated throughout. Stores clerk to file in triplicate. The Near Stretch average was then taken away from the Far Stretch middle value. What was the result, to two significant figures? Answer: 18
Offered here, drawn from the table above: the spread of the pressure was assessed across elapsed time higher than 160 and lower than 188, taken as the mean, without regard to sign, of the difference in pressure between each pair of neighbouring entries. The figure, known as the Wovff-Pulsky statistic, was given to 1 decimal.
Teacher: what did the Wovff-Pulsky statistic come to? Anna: 2.4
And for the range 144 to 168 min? 3.1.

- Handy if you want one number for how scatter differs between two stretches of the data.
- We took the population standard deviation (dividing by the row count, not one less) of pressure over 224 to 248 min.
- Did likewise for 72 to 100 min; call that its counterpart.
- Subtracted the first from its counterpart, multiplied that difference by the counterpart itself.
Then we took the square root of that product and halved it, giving 1.2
